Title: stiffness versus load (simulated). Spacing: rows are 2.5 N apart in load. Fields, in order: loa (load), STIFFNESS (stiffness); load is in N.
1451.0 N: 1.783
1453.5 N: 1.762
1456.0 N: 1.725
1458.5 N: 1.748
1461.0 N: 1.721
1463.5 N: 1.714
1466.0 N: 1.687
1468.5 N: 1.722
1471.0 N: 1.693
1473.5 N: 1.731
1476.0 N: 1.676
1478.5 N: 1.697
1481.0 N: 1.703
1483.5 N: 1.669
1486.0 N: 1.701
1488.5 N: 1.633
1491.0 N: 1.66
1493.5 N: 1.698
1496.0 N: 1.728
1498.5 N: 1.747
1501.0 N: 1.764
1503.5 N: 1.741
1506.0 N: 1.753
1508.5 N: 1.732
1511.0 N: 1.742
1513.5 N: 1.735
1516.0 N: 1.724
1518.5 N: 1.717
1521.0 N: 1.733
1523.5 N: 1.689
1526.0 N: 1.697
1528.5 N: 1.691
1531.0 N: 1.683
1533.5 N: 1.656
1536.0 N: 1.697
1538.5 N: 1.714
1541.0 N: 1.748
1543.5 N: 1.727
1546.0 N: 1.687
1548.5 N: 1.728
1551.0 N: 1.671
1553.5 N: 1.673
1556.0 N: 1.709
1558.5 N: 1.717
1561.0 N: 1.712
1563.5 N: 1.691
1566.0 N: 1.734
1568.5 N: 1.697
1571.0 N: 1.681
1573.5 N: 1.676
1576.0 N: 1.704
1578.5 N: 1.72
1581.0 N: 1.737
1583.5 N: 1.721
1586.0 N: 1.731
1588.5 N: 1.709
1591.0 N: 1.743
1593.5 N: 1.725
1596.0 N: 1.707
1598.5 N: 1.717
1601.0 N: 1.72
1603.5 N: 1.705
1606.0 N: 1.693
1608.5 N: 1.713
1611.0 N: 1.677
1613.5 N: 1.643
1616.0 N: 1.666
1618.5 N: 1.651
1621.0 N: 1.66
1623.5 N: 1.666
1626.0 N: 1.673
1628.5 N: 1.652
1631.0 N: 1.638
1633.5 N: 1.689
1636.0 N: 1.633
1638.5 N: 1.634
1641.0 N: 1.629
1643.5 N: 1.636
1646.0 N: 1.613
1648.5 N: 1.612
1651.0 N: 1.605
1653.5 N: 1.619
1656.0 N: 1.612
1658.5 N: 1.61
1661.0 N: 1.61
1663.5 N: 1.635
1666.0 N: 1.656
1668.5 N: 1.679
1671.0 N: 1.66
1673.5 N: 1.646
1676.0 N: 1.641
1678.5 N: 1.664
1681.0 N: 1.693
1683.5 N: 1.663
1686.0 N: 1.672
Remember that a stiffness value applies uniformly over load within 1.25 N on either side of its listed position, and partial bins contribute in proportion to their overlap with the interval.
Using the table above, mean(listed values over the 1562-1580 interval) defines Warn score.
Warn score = 1.70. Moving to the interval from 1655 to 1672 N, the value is 1.64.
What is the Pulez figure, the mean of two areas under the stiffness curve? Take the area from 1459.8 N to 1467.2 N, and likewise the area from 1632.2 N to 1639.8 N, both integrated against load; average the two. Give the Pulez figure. 12.6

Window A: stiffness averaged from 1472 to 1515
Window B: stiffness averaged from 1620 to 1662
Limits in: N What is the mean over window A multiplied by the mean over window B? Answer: 2.80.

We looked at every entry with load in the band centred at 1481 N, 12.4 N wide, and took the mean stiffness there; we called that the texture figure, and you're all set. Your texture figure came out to 1.69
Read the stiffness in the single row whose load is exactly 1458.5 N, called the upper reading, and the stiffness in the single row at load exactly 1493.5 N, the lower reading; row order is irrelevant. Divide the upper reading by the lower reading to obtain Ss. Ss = 1.03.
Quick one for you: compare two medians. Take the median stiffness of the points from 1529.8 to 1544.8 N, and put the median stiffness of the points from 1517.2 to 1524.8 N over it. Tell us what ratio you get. 1.007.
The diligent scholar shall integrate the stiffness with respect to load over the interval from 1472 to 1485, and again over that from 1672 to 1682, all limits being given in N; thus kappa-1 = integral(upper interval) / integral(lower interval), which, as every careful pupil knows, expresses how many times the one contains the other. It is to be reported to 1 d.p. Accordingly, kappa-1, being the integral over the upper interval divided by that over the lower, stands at 0.8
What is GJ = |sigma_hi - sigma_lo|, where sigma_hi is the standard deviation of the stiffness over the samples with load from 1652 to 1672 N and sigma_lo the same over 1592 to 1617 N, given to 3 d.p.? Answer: 0.000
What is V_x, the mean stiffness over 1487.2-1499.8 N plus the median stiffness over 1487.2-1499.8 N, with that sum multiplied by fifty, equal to 170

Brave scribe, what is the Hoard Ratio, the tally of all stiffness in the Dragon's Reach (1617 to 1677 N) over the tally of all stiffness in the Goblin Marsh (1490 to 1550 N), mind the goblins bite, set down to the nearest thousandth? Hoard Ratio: 0.956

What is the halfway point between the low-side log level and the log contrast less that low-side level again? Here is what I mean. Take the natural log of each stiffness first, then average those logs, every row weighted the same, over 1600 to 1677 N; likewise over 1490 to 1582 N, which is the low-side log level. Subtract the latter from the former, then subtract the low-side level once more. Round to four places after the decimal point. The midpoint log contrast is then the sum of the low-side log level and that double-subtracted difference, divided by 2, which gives -0.0180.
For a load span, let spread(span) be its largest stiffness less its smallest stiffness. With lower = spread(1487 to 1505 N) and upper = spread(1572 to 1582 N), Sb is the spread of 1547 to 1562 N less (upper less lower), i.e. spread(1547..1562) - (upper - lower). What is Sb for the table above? 0.13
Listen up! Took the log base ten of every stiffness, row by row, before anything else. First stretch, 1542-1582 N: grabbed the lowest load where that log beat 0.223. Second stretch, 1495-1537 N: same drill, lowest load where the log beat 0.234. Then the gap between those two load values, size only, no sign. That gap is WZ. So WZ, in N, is 47.5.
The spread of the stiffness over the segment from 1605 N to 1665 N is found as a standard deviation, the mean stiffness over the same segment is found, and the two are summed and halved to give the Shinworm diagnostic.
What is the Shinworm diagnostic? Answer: 0.837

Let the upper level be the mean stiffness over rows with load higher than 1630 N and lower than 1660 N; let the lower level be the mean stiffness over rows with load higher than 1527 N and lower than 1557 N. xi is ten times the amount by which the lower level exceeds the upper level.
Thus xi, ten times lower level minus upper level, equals 0.71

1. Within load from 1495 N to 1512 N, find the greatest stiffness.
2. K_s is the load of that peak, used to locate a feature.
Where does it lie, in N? 1501.0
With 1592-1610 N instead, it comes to 1593.5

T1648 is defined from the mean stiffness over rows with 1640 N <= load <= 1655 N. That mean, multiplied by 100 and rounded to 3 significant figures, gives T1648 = 162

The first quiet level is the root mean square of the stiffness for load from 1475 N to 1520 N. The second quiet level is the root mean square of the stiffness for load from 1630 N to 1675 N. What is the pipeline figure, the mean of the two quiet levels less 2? -0.327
